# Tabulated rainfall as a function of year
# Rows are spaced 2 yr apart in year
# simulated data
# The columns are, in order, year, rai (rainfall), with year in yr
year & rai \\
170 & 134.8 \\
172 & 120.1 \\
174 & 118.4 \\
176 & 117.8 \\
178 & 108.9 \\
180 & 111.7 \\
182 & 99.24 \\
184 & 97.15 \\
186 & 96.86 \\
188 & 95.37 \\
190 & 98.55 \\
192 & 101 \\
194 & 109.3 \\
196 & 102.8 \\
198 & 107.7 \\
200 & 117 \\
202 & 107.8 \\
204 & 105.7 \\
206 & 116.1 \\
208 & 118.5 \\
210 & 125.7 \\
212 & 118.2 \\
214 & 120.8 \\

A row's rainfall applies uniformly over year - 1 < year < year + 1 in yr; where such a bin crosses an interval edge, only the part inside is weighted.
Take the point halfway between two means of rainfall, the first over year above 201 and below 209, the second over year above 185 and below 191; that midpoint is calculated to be 104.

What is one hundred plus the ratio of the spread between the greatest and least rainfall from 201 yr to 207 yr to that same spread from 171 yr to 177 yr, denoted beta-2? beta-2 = 105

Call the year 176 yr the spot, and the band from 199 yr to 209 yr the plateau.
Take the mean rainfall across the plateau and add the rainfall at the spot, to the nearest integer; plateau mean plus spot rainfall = 231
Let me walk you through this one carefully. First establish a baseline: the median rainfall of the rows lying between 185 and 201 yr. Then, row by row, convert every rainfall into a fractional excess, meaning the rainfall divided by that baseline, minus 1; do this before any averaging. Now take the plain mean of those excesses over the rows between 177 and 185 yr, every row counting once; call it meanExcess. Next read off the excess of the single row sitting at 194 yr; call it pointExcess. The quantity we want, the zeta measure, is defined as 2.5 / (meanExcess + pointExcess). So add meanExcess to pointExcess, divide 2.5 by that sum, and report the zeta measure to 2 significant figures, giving 26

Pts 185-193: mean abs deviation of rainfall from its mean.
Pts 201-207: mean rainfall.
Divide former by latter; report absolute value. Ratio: 0.02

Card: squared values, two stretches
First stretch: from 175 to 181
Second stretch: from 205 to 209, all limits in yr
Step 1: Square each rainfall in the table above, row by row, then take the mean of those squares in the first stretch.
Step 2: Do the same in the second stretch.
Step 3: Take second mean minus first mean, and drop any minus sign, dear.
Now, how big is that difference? 1023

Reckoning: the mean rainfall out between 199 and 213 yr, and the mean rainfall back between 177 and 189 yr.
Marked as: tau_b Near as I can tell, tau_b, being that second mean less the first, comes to -14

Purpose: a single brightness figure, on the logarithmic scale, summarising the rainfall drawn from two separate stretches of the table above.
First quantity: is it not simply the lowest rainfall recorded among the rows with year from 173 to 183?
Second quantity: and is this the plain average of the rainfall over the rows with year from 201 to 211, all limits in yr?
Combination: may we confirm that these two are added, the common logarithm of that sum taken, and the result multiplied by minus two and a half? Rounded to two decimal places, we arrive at -5.83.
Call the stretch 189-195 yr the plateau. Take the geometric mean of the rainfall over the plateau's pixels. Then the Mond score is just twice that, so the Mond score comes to 206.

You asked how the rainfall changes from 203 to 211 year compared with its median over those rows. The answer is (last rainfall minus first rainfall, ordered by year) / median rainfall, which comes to 0.17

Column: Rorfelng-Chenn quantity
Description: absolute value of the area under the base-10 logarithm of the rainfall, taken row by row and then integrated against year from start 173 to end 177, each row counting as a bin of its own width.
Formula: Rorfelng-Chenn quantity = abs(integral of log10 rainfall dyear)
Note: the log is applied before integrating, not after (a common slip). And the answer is 8.29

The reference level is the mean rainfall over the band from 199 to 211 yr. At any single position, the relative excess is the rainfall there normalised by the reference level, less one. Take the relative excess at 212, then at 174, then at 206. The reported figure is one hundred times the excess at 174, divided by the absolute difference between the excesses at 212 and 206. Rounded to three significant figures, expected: 156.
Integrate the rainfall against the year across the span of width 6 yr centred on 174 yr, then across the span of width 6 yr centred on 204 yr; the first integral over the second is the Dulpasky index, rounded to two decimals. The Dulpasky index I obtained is 1.08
